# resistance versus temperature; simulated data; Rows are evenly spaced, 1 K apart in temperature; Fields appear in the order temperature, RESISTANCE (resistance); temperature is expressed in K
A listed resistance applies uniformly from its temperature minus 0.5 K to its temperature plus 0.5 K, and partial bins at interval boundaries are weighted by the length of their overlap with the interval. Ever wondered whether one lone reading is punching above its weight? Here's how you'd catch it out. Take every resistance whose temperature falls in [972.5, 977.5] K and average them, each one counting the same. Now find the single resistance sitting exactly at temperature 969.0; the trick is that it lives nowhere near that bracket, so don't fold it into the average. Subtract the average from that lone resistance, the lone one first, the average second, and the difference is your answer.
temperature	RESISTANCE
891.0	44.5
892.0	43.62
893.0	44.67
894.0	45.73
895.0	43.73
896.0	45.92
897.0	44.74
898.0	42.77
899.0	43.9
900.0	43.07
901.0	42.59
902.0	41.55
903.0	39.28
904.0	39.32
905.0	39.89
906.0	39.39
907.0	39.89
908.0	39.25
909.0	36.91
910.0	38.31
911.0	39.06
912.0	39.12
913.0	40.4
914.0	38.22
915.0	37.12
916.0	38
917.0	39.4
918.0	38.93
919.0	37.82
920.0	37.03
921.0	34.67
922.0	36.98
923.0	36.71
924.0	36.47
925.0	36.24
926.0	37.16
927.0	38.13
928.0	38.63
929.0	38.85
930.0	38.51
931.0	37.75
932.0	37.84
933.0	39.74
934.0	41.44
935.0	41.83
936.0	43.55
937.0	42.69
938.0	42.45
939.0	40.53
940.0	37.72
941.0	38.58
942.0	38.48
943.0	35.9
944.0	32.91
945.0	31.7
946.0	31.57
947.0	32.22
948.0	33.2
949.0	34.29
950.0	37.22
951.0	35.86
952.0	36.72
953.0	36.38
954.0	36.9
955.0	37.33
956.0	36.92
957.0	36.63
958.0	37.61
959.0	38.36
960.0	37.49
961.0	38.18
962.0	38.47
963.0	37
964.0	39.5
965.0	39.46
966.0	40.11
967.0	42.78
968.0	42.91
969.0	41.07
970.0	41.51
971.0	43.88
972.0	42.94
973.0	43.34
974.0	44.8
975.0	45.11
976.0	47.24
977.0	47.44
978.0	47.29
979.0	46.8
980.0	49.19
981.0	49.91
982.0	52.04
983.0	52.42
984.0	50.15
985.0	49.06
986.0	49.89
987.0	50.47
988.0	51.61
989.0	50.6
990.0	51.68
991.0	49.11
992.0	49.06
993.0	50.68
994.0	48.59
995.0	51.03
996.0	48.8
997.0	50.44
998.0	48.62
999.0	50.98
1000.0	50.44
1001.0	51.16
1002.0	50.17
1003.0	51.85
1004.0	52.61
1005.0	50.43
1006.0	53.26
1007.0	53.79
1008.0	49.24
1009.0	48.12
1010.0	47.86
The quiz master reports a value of -4.5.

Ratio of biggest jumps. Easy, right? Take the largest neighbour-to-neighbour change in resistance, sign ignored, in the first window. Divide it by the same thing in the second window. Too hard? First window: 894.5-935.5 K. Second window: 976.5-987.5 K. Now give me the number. 0.99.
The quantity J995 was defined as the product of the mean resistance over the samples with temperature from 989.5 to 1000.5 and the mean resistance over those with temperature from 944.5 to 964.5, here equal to 1807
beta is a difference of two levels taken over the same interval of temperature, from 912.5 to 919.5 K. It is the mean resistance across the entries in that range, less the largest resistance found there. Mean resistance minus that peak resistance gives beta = -1.8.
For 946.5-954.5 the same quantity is -1.9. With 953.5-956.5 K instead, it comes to -0.3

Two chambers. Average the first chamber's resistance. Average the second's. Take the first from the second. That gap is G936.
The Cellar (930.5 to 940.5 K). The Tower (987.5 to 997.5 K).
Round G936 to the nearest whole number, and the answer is 10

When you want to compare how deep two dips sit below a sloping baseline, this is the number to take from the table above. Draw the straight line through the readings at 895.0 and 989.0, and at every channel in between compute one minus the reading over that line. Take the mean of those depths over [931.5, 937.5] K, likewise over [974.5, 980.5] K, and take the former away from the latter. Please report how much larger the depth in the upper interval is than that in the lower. -0.06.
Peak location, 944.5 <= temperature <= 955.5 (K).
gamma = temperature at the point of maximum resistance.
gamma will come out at 955.0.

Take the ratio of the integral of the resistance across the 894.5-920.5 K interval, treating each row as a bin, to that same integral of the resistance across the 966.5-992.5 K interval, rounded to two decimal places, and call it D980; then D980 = 0.85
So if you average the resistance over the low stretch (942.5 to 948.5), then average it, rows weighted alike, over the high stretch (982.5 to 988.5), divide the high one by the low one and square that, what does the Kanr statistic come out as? 2.4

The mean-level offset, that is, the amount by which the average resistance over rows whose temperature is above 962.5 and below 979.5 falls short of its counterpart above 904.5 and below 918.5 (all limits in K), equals -4.3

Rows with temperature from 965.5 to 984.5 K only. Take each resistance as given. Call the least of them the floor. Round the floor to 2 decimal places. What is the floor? 40.11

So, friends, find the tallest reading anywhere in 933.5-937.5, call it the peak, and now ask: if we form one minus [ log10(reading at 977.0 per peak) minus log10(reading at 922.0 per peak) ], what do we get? 0.89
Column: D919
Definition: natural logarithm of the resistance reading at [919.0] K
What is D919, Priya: 3.63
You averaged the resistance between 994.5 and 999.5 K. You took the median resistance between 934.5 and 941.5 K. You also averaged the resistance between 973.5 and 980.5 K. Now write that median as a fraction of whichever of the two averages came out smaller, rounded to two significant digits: 0.89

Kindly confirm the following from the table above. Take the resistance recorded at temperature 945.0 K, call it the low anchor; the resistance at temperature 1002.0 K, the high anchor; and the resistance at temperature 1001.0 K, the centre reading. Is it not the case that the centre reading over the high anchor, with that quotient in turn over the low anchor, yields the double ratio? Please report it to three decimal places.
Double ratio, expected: 0.032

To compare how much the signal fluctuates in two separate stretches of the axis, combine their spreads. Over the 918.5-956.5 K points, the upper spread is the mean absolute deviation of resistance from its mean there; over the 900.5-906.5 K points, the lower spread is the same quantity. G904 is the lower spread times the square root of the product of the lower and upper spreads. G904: 1.80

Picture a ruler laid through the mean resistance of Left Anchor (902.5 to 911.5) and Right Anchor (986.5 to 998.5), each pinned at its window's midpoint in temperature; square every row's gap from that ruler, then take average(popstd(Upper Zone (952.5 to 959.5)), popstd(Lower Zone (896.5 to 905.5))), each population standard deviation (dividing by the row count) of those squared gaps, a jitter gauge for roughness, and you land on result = 12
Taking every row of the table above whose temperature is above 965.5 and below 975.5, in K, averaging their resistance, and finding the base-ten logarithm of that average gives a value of 1.63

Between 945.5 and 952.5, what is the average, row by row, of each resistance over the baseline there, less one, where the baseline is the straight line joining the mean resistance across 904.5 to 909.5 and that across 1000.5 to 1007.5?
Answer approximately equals -0.23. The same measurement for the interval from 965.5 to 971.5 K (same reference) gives -0.11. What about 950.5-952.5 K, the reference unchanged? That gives -0.19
